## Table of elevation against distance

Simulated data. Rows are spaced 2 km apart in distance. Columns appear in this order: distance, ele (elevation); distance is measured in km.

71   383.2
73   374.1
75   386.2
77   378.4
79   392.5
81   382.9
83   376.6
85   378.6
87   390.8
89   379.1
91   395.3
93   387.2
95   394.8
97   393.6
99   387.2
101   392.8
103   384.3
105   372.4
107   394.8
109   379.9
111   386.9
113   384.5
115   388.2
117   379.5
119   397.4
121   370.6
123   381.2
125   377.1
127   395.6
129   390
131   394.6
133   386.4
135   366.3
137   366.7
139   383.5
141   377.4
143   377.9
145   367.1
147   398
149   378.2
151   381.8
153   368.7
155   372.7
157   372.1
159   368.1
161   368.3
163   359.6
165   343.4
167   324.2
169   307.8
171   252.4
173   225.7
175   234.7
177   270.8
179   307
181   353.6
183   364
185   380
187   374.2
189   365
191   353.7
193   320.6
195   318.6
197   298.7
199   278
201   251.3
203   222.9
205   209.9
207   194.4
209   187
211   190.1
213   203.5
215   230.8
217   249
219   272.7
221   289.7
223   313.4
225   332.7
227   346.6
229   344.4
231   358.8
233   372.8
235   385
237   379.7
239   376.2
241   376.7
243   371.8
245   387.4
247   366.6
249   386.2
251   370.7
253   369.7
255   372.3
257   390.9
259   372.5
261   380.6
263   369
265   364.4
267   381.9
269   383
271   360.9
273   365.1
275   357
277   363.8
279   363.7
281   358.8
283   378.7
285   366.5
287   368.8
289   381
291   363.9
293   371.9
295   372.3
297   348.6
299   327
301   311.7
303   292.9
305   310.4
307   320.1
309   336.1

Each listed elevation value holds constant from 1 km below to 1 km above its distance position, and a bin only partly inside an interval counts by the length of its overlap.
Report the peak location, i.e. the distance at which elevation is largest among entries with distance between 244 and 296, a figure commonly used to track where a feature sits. 257 km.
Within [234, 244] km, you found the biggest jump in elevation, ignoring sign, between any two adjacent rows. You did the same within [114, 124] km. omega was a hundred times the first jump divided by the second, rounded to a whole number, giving 20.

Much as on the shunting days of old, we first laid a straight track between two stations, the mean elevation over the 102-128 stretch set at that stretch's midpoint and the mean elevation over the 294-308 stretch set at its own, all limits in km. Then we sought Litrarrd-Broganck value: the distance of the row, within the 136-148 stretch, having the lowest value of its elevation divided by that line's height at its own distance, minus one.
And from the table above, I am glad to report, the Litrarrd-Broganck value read 137 km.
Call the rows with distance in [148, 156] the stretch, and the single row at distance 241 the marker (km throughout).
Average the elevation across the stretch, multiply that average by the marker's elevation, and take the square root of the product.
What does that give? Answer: 376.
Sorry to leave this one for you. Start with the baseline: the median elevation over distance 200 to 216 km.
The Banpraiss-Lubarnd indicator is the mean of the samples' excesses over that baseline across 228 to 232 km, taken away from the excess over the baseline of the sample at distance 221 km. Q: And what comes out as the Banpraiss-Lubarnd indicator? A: -62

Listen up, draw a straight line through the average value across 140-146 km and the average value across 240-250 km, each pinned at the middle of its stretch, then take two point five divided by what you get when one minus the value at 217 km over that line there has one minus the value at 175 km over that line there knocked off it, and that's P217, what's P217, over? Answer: -70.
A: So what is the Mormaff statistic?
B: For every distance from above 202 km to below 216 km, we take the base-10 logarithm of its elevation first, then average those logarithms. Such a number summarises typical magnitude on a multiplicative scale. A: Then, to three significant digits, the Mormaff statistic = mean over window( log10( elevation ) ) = 2.31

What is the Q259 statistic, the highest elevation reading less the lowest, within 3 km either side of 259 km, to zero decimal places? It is 18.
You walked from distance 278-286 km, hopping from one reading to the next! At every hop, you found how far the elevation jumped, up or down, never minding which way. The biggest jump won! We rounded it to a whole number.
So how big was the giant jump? 20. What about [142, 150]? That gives 31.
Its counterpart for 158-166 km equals 16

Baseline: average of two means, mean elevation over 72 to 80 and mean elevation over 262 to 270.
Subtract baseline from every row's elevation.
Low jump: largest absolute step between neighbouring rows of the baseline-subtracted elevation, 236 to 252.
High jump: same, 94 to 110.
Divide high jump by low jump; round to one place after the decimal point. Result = 1.1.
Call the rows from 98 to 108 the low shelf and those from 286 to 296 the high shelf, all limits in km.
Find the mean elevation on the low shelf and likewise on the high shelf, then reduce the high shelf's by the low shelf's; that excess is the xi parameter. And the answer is -15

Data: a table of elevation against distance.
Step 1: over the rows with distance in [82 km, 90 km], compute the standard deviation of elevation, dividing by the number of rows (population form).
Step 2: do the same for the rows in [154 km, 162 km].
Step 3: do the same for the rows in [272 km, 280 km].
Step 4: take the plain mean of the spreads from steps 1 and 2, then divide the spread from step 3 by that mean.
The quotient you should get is 0.82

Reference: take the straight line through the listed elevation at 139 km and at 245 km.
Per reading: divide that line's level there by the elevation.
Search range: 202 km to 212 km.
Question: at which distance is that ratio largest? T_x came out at 209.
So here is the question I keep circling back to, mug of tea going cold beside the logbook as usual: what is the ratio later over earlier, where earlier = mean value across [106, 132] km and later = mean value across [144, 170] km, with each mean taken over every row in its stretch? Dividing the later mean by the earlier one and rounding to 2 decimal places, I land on 0.94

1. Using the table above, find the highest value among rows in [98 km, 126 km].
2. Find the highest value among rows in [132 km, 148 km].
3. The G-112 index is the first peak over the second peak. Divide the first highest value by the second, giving 1.00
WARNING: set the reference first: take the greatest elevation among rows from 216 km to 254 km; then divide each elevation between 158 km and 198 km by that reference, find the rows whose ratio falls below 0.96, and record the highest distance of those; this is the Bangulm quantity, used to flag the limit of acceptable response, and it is 197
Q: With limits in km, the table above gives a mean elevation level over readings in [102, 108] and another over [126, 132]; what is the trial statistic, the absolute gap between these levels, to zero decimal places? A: 10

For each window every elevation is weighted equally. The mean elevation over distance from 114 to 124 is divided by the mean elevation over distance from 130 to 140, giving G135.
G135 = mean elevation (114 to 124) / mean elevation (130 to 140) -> 1.01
